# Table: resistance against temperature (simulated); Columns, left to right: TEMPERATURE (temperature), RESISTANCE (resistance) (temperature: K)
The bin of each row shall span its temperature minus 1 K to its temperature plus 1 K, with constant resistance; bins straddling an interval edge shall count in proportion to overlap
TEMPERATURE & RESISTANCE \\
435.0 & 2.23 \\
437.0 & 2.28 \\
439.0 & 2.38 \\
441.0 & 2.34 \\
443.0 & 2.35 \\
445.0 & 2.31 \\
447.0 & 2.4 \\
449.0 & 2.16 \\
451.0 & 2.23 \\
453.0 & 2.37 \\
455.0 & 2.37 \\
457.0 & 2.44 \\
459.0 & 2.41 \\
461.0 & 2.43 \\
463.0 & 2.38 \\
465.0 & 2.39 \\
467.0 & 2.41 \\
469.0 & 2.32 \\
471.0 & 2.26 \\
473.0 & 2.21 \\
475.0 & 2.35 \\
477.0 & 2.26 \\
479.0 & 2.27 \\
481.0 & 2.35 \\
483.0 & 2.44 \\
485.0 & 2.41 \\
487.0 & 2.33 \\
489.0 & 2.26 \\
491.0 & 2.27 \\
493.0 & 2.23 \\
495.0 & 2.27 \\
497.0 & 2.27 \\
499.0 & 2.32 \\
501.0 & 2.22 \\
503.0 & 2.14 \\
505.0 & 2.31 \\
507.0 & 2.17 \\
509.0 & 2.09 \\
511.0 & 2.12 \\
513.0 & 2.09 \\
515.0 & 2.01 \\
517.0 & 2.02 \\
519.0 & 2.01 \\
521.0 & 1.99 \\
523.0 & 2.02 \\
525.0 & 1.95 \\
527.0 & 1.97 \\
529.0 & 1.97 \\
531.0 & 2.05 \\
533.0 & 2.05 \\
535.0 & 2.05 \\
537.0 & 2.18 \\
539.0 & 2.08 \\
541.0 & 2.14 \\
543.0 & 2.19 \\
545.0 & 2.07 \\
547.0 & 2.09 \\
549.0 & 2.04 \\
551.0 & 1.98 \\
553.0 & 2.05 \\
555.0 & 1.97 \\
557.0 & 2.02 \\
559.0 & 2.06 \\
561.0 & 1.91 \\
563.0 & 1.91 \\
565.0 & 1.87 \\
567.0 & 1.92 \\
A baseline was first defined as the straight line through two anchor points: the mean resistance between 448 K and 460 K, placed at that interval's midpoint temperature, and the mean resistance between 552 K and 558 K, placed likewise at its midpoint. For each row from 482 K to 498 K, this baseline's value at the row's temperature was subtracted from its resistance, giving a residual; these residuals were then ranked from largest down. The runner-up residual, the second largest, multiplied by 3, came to 0.5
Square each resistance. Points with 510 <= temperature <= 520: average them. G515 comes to 4.20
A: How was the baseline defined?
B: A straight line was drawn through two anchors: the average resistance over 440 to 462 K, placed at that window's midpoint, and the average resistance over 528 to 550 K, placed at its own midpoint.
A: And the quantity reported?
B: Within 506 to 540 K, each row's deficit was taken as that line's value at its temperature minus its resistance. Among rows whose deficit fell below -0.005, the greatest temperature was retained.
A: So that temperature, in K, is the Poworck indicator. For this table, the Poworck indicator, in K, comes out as 537.0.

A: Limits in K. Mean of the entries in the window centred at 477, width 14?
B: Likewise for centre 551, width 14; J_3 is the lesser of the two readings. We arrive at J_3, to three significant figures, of 2.03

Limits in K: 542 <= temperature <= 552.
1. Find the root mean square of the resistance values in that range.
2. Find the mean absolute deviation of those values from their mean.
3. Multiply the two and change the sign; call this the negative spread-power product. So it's -0.11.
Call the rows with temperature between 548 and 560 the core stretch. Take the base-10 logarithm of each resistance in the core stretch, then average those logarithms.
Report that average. 0.305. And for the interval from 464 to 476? 0.366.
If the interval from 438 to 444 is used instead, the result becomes 0.372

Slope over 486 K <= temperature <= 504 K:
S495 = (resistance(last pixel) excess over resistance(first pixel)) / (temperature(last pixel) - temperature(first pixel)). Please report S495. -0.012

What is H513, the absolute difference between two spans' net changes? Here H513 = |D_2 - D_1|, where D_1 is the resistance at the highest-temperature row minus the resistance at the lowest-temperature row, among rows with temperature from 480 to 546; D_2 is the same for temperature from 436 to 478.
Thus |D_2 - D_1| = 0.26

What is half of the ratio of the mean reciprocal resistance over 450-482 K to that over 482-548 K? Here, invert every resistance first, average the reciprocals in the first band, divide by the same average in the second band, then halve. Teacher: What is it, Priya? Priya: 0.457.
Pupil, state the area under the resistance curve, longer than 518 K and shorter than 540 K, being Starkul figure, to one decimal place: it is 44.6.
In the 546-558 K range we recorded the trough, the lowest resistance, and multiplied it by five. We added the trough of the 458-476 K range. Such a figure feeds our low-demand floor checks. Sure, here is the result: 12.1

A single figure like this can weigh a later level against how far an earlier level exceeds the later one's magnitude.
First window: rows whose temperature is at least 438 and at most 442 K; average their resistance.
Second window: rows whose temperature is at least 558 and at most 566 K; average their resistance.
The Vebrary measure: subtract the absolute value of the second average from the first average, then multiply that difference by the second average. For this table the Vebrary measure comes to 0.82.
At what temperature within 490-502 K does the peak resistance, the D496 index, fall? 499.0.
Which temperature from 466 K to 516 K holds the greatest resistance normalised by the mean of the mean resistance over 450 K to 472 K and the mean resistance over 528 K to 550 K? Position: 483.0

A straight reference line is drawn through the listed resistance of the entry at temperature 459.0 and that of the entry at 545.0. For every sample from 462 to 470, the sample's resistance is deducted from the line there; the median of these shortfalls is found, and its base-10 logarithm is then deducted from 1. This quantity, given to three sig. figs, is 3.28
